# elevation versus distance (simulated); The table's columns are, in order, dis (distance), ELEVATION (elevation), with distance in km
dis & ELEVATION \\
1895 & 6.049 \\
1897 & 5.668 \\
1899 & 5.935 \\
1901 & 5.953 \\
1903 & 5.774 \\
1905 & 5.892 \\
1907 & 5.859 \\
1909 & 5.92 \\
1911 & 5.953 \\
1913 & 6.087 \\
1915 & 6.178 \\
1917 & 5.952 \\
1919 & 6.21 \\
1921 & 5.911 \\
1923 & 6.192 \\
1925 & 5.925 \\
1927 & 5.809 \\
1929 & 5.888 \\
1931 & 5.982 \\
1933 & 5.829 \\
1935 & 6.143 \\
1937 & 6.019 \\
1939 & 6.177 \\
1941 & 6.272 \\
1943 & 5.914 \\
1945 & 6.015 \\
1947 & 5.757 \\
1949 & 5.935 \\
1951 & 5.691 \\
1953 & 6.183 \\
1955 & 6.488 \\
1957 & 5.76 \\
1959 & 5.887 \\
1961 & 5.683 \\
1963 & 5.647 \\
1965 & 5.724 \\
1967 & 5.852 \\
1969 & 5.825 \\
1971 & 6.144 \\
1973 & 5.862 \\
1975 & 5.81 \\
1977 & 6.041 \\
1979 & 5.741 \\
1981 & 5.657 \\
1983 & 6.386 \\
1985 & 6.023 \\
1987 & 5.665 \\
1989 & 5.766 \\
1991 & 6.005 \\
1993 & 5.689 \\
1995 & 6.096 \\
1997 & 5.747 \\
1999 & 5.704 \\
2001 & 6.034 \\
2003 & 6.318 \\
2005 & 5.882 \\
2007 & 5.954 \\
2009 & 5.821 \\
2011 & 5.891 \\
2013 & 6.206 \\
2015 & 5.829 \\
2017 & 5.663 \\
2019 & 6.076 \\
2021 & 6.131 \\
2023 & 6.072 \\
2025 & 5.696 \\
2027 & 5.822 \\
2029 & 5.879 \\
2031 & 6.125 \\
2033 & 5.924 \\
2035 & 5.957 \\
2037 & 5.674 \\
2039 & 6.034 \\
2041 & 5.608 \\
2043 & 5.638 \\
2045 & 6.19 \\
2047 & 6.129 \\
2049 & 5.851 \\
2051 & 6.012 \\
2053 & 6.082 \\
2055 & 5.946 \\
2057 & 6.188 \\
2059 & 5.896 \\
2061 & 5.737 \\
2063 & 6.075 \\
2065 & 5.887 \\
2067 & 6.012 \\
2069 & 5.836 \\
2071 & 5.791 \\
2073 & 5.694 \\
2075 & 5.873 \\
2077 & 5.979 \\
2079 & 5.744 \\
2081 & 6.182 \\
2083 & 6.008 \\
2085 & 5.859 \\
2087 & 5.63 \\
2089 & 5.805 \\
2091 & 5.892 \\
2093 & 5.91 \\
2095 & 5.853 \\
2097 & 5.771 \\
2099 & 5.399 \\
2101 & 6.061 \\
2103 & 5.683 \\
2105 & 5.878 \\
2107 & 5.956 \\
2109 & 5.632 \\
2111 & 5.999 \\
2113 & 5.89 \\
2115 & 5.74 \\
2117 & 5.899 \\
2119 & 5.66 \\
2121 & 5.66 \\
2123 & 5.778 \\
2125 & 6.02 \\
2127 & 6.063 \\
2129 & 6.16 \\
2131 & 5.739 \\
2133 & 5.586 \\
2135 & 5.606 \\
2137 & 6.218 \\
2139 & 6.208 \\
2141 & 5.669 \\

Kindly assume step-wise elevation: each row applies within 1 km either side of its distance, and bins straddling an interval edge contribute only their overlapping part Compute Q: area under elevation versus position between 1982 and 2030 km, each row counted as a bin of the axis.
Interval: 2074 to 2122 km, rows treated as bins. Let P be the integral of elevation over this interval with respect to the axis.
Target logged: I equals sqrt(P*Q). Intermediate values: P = 280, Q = 285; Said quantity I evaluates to 282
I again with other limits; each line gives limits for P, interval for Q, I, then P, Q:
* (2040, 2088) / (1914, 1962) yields 286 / 284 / 288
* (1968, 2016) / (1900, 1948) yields 286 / 284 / 287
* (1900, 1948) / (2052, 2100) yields 285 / 287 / 282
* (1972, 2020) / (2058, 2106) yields 282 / 284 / 281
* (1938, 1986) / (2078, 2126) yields 282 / 285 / 280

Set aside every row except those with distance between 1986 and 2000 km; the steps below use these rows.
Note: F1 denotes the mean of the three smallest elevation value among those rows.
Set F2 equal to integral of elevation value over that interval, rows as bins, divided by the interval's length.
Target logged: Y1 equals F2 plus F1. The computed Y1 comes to 11.5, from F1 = 5.69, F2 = 5.810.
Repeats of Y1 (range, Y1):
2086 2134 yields 11.4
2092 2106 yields 11.4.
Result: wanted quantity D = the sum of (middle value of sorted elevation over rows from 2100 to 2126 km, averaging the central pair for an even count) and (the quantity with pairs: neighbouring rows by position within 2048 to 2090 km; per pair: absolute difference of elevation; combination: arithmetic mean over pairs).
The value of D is 6.06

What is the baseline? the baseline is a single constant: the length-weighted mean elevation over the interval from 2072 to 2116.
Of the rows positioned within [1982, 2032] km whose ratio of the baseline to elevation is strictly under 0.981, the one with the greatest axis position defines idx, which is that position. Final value 2031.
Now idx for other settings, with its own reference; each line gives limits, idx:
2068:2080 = 2077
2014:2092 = 2083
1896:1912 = 1911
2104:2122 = 2111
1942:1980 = 1977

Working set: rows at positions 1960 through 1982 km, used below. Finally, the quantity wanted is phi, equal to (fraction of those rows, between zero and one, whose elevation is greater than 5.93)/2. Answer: 0.09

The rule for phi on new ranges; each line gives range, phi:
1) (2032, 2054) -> 0.27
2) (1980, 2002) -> 0.23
